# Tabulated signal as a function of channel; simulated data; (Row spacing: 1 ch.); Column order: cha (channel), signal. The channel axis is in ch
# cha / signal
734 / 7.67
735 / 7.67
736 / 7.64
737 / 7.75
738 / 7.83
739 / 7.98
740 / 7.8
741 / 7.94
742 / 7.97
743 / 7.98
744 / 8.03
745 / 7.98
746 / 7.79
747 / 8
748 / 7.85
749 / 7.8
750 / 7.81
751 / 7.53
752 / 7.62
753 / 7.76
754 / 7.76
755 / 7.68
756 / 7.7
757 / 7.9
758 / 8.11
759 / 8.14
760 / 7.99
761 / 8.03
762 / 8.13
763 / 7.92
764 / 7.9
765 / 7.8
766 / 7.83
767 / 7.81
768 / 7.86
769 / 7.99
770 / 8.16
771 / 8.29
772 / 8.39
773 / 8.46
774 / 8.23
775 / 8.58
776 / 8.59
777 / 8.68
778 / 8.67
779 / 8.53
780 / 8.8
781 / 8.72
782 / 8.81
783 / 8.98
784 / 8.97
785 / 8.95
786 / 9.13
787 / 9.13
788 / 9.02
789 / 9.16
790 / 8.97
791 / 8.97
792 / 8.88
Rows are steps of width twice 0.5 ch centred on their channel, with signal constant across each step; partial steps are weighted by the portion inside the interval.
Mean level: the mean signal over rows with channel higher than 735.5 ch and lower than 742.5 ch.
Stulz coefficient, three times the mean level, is 23.5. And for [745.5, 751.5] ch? 23.4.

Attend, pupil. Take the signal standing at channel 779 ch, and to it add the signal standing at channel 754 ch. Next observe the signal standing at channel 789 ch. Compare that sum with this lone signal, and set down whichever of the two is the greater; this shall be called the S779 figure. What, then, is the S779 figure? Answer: 16.3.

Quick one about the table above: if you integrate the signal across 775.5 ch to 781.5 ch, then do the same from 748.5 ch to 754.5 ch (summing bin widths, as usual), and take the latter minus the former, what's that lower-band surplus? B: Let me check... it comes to -5.7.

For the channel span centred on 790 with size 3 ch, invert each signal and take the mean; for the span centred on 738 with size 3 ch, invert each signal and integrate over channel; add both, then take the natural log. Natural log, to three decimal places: -0.708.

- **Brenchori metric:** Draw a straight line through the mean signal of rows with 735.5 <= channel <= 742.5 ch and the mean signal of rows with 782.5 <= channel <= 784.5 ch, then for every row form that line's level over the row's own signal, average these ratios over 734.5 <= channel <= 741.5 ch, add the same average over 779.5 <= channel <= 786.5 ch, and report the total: 2.01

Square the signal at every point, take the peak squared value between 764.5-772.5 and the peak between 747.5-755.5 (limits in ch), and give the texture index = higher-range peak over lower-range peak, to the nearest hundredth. 1.14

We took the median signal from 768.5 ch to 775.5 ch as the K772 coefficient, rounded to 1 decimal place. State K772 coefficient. 8.3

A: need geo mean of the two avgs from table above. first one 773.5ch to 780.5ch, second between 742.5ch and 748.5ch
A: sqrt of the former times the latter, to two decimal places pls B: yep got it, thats 8.25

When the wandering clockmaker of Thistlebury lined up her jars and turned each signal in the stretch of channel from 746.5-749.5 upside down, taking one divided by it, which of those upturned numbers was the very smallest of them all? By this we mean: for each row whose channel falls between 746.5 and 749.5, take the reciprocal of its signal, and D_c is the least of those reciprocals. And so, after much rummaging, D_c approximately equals 0.1250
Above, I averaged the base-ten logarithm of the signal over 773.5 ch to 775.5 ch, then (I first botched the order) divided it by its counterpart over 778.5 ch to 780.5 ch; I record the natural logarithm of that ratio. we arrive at -0.01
